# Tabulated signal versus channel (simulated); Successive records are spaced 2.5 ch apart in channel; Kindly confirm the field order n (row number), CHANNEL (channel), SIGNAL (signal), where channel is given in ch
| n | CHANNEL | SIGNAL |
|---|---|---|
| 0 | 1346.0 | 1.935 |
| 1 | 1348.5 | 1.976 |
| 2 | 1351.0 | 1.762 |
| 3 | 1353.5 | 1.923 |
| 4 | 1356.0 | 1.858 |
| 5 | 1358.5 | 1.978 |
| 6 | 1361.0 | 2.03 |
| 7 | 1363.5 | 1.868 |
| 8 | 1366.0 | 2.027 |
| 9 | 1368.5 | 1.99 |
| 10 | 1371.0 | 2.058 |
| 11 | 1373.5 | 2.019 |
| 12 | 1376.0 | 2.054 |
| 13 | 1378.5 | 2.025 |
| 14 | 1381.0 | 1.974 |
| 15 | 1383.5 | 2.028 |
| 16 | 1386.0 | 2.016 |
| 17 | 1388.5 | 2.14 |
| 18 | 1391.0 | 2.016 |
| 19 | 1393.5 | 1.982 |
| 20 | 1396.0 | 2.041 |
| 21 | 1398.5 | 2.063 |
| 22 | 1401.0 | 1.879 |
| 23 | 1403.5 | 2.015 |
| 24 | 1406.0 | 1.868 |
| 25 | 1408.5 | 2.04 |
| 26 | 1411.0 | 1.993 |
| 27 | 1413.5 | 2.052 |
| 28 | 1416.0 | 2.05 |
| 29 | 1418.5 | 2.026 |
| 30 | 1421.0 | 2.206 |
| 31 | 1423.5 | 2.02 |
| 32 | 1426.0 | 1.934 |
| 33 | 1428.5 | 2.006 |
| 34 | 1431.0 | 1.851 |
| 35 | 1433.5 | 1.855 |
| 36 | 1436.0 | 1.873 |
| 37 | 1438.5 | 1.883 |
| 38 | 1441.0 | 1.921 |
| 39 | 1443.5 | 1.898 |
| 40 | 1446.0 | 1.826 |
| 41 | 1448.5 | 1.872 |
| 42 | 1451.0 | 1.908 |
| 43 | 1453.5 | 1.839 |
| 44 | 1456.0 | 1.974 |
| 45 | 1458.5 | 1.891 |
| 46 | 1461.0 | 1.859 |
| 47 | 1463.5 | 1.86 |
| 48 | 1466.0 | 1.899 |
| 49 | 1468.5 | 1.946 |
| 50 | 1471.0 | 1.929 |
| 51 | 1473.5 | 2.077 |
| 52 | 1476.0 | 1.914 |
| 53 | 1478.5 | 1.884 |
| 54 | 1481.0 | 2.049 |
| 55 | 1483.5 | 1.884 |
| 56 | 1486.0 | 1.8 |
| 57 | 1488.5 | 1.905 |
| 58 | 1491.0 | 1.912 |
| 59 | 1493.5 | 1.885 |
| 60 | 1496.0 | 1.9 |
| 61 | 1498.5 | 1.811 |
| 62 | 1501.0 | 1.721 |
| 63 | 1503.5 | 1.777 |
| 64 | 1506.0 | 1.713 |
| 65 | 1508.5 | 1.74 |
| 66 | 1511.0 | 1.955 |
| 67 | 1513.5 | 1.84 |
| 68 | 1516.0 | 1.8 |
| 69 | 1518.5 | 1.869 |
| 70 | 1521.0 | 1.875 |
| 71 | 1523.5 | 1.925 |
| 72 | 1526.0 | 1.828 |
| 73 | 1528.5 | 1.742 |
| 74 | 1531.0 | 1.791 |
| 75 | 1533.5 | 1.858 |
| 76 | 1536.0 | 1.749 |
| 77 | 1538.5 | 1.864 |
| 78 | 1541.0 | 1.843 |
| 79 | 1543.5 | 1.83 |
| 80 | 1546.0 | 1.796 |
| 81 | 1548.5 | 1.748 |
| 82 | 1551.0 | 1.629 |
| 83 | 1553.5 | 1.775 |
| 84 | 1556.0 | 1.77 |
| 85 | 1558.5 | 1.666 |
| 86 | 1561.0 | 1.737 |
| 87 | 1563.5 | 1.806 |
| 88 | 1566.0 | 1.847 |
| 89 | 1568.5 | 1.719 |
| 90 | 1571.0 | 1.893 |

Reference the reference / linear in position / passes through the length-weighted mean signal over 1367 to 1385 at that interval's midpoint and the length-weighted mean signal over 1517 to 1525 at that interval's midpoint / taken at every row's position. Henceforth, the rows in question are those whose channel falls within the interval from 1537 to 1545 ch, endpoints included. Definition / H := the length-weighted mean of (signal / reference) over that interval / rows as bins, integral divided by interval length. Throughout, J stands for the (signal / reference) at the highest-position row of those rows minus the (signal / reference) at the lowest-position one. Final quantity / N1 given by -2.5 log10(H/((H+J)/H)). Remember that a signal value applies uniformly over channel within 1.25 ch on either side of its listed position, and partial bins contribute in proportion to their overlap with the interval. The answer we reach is 0.00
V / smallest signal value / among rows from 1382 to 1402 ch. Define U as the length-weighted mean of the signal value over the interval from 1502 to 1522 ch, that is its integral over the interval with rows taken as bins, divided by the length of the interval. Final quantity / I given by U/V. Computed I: 0.97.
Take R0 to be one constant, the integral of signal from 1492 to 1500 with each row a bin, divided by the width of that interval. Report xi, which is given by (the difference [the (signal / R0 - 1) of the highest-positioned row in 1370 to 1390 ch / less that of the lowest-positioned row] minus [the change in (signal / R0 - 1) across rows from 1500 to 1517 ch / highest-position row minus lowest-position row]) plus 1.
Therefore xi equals 1.00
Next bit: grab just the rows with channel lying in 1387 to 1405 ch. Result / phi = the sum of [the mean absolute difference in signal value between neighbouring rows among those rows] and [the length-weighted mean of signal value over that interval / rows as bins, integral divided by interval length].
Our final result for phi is 2.11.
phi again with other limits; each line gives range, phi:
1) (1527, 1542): 1.88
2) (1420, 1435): 2.07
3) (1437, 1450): 1.93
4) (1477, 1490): 2.03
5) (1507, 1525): 1.94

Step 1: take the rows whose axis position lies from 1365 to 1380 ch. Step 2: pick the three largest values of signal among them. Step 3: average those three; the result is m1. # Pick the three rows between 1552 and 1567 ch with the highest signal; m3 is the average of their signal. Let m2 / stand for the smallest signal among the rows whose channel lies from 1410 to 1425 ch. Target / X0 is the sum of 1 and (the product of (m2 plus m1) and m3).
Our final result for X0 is 8.31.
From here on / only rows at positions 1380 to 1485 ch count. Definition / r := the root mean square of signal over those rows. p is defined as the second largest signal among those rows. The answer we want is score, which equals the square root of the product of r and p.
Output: 2.05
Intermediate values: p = 2.14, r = 1.96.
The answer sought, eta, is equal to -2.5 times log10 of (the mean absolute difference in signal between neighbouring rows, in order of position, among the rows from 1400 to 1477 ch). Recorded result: 2.81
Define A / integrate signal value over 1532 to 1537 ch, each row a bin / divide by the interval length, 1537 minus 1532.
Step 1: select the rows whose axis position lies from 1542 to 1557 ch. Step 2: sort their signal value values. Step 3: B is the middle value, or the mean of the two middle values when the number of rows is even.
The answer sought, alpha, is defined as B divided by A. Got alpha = 0.98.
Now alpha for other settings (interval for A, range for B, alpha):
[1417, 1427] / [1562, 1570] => 0.88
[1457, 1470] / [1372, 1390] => 1.07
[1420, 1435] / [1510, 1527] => 0.95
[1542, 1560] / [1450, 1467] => 1.08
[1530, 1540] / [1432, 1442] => 1.03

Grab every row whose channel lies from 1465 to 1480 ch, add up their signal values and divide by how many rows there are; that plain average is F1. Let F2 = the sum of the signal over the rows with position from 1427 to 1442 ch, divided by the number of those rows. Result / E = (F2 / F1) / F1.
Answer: 0.50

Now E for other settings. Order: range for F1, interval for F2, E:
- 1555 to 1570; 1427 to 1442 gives 0.61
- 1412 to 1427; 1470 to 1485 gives 0.47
